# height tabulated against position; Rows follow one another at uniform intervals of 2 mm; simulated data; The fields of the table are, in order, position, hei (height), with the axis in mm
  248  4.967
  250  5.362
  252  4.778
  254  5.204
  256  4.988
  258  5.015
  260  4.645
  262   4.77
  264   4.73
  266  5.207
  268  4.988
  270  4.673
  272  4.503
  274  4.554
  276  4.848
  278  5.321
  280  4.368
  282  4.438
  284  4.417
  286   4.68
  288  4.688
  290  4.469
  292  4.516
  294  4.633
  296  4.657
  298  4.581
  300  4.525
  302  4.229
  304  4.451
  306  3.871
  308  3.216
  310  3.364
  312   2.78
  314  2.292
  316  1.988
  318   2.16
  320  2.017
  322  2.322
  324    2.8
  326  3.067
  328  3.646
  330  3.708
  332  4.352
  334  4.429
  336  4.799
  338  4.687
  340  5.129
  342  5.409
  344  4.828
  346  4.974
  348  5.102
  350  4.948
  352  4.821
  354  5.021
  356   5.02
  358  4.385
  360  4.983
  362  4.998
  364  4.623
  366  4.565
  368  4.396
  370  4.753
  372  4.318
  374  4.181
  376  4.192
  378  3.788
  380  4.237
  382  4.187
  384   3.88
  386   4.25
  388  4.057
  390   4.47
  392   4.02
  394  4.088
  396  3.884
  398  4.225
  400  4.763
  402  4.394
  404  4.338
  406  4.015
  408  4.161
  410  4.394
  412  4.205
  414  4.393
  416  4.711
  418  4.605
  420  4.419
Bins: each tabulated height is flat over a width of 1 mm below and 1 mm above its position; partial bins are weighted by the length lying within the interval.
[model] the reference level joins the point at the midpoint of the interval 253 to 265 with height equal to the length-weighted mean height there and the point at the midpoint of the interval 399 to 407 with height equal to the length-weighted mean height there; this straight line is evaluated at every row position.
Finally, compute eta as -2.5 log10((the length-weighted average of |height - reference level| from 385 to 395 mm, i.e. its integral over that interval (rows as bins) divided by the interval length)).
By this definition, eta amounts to 1.44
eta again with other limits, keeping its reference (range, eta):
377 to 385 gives 0.91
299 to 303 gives 1.09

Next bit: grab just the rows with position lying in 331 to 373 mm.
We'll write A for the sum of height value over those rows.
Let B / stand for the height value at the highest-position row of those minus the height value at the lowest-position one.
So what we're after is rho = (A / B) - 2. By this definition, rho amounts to -2959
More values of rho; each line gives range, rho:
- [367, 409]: -379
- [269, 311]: -73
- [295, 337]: 514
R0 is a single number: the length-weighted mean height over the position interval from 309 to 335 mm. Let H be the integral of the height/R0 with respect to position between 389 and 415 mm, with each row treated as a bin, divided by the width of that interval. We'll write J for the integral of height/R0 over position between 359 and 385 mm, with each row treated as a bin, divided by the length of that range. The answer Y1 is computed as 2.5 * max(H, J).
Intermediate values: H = 1.4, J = 1.47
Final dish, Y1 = 3.67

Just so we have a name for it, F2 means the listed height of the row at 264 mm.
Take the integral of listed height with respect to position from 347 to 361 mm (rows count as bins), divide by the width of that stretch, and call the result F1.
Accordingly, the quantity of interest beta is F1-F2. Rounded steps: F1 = 4.90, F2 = 4.73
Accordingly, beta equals 0.17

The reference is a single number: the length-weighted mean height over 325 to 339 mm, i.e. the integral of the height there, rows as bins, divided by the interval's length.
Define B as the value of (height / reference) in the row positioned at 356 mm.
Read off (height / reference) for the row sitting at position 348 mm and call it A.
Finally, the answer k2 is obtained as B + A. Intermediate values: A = 1.24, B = 1.22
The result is 2.47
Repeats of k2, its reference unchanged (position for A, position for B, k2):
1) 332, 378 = 1.99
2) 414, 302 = 2.10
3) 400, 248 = 2.37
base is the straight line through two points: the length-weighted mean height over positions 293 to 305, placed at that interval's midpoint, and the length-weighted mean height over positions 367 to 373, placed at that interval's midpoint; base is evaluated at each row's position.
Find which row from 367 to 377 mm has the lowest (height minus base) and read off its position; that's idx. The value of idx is 374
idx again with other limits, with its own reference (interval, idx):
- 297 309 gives 308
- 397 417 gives 406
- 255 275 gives 272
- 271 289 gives 280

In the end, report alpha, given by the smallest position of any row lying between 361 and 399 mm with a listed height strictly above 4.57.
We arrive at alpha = 362 mm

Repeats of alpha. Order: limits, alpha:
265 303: 266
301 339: 336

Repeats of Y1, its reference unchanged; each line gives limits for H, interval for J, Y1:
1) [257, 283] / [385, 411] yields 3.99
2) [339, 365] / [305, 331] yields 4.13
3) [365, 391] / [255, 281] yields 4.02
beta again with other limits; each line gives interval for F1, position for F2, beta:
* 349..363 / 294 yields 0.25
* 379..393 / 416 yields -0.55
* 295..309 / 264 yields -0.51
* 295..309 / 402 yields -0.18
